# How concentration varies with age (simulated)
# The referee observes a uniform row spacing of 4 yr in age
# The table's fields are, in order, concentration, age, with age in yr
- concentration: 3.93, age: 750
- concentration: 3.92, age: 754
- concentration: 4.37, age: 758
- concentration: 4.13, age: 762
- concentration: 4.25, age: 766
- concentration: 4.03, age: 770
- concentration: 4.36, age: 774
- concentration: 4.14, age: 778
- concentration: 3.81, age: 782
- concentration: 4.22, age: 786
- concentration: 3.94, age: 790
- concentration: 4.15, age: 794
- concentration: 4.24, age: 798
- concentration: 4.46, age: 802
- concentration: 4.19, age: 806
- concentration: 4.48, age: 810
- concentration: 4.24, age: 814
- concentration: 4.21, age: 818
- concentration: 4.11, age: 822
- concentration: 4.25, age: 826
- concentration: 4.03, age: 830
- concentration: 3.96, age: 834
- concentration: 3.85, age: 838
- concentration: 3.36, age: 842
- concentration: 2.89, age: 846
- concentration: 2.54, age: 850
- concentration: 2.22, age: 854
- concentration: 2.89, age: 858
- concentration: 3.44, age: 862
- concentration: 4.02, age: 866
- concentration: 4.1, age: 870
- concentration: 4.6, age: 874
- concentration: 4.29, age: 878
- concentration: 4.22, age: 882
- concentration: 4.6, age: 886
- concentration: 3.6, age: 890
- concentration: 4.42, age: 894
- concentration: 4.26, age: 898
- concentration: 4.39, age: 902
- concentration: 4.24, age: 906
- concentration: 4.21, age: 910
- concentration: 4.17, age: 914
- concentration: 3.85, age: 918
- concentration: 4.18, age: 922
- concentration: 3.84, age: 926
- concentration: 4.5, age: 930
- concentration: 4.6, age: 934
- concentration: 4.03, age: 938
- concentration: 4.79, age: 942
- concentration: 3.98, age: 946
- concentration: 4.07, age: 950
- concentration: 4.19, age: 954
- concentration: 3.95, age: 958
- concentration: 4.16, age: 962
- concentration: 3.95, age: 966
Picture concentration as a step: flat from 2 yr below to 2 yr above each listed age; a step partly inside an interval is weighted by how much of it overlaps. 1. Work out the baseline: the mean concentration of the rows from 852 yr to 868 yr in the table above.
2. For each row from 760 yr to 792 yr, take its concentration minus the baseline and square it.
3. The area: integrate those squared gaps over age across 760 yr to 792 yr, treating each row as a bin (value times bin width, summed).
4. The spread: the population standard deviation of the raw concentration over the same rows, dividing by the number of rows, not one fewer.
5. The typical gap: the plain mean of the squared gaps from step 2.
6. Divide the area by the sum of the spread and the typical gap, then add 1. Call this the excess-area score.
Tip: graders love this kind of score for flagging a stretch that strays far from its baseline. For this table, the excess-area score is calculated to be 28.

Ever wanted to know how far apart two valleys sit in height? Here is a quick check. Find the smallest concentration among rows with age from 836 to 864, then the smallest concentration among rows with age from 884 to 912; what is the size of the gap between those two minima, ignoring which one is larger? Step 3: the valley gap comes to 1.4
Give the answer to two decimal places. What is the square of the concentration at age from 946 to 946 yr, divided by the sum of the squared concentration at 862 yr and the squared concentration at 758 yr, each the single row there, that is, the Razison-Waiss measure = 0.51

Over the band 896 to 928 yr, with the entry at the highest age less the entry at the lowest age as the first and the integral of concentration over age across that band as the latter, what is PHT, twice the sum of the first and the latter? 264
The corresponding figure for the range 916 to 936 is 169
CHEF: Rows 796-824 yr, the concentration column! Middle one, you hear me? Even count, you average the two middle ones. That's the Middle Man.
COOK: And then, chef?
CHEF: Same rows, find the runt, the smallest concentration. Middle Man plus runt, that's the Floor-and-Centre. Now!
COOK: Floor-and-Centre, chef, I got 8.35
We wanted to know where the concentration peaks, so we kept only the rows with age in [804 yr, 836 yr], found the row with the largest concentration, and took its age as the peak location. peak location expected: 810 yr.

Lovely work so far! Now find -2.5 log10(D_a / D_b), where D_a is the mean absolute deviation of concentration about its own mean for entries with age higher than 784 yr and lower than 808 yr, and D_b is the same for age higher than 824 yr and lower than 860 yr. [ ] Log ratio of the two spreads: 1.9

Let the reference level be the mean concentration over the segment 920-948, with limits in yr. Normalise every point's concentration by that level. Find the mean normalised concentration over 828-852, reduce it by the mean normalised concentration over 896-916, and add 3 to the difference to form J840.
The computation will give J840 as 2.81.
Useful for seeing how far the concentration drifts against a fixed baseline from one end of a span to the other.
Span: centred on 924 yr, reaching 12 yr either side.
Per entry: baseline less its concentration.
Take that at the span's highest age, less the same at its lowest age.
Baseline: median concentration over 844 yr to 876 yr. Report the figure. -0.4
